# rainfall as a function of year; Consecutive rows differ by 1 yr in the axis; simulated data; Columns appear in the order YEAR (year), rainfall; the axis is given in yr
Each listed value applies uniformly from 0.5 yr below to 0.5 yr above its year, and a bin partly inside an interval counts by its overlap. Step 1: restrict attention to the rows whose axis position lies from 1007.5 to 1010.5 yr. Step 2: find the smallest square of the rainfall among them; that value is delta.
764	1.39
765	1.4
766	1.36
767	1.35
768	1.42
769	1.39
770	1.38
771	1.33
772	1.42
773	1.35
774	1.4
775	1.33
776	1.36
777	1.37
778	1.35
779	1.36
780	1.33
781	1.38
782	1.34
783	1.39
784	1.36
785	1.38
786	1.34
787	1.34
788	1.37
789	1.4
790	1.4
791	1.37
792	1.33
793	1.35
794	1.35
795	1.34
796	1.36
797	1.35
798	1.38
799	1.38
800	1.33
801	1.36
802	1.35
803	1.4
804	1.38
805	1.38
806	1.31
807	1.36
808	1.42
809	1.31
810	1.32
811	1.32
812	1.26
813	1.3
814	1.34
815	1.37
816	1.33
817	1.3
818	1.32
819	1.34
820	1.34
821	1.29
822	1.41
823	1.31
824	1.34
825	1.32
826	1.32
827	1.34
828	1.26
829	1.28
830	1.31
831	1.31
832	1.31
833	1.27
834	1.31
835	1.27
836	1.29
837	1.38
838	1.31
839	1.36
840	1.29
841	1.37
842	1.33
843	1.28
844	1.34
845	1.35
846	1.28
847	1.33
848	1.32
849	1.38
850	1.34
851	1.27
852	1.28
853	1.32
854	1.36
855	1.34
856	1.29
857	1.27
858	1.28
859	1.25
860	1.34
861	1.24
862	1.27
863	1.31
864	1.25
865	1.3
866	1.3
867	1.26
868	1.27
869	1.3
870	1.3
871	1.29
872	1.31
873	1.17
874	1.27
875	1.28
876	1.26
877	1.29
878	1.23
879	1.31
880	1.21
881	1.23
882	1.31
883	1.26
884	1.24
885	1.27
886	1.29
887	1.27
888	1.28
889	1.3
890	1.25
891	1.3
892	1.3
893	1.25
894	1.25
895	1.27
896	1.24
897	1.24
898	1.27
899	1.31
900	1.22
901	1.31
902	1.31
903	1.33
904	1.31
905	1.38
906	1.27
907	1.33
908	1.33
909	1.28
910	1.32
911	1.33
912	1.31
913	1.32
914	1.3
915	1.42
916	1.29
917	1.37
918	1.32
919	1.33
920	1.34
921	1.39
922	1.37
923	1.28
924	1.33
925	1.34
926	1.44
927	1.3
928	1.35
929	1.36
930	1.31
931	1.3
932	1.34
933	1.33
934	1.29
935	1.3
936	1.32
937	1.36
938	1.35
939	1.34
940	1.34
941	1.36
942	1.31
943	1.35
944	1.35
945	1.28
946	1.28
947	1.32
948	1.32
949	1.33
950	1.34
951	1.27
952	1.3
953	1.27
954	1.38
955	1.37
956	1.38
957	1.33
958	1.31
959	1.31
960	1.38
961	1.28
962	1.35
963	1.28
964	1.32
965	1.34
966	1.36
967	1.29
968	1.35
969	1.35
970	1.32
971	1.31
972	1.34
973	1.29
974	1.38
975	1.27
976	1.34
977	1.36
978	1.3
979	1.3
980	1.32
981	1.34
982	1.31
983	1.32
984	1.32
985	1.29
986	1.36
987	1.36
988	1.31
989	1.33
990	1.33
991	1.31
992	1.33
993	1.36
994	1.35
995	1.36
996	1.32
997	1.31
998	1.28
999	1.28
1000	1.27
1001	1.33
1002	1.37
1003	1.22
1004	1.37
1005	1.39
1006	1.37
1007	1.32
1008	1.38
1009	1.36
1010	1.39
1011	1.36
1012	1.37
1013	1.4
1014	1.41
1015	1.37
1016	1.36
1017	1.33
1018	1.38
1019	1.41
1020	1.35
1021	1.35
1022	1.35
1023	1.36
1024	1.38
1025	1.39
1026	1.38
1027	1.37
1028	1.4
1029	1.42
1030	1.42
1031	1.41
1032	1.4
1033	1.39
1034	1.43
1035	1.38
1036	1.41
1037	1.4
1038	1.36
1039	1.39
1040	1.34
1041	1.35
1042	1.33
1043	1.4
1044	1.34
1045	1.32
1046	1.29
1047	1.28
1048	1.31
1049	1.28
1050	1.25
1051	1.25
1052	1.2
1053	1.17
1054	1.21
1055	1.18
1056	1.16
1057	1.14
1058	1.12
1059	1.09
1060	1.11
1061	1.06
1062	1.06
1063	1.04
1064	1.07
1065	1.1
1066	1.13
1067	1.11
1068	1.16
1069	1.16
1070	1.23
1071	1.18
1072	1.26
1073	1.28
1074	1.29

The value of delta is 1.85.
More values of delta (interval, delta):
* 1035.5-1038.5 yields 1.85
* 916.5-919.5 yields 1.74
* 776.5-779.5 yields 1.82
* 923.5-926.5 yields 1.77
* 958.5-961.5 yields 1.64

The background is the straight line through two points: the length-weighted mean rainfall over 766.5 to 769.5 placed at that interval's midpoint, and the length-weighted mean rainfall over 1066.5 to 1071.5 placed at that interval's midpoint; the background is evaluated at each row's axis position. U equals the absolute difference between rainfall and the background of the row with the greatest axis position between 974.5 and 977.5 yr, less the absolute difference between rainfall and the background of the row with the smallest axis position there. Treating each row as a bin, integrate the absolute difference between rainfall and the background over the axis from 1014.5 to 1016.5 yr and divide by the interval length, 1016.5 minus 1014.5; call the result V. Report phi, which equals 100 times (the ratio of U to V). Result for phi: 58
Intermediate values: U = 0.091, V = 0.16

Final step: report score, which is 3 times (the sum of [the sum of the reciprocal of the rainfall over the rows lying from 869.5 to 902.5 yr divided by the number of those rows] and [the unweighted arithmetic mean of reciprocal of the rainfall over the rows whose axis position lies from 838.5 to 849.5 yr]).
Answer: 4.62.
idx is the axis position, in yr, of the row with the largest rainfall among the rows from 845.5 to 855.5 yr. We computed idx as 849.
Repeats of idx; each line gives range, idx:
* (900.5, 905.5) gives 905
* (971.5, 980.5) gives 974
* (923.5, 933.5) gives 926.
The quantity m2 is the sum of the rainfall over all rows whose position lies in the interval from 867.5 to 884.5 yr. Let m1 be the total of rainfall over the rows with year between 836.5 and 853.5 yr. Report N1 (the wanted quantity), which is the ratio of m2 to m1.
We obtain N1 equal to 0.96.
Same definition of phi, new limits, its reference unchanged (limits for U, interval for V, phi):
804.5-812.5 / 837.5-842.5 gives 277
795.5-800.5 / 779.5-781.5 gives 107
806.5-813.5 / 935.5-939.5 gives 66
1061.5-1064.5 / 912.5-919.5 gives -20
